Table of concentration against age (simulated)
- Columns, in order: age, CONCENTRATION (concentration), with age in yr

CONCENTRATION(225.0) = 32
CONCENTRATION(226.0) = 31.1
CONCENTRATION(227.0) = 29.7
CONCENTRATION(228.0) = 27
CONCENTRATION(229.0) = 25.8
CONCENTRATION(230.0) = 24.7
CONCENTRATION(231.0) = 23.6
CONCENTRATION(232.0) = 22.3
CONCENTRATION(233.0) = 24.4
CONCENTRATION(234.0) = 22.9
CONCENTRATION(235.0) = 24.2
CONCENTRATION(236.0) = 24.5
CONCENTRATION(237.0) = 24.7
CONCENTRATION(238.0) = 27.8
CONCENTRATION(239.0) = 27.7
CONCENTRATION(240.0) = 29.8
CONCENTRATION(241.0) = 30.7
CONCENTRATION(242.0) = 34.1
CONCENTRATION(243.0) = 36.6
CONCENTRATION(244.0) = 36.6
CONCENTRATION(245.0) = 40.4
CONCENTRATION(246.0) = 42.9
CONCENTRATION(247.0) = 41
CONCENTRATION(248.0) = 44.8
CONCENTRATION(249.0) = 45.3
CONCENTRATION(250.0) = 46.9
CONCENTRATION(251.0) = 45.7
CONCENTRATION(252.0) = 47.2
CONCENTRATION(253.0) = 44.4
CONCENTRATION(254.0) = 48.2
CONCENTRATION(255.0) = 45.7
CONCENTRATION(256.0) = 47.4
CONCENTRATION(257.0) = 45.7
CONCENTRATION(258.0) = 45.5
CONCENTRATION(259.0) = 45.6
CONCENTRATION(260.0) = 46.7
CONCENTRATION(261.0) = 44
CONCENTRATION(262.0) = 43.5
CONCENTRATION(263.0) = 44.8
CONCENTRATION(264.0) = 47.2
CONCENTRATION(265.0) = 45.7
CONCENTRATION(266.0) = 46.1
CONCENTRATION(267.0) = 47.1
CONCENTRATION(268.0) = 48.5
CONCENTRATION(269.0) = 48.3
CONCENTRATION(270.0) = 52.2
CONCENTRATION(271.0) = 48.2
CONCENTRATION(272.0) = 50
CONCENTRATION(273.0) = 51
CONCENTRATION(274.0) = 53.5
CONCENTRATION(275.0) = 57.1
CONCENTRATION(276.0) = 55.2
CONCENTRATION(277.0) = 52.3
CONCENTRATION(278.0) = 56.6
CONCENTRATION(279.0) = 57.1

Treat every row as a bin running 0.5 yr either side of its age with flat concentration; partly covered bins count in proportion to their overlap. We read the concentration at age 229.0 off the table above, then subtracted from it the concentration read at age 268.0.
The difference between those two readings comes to -23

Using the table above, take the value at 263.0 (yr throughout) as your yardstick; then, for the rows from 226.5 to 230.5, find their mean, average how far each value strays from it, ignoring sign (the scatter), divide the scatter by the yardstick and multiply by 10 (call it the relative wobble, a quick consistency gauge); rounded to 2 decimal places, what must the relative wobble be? 0.35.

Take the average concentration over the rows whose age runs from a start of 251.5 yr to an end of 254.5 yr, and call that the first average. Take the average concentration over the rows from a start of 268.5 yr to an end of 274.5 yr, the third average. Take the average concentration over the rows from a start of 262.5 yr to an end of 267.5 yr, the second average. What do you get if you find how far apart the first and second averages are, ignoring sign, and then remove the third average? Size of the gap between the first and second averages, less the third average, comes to -50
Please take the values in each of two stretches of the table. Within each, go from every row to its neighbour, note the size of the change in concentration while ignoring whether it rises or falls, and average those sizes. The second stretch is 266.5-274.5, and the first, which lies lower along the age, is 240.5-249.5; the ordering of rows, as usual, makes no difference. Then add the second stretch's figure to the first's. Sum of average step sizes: 4.4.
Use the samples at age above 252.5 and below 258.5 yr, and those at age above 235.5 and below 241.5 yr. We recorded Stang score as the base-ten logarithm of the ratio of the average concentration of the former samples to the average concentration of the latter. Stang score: 0.22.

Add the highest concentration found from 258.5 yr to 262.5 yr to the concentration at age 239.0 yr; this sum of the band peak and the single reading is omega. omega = 74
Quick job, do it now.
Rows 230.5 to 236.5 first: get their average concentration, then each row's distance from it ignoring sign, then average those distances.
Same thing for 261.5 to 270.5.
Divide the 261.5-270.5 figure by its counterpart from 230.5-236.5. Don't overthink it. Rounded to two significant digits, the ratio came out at 2.5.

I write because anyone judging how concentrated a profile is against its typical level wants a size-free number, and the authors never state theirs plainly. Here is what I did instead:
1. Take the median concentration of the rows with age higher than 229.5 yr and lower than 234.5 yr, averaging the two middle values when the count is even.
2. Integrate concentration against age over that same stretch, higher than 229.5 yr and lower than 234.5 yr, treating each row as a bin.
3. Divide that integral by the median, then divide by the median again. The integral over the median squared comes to 0.212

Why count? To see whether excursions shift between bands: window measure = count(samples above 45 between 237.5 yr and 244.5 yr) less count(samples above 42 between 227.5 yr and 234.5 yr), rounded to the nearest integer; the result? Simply 0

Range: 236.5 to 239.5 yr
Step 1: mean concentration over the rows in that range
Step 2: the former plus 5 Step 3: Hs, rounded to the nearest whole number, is 32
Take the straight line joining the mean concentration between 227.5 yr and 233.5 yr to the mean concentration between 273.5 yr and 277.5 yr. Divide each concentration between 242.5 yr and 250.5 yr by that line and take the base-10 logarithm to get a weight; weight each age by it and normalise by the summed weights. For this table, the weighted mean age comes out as 247.1 yr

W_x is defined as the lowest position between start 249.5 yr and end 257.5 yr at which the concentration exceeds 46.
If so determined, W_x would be 250.0 yr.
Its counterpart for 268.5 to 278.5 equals 269.0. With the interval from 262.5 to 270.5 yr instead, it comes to 264.0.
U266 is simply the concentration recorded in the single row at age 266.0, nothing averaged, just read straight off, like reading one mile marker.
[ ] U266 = 46.1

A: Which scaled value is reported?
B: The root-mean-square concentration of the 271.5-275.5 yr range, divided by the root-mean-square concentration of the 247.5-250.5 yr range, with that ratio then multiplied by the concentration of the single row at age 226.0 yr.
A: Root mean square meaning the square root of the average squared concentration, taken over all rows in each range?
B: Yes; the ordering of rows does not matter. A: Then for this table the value 36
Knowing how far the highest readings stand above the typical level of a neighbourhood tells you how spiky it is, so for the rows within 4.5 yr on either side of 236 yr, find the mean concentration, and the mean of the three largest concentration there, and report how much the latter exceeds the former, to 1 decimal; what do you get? 3.1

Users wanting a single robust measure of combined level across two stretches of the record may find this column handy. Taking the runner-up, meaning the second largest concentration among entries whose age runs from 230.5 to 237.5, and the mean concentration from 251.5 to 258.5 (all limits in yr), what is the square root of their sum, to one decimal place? 8.4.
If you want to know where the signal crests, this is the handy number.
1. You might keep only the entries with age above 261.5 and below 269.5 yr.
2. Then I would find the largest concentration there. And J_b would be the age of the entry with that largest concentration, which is 268.0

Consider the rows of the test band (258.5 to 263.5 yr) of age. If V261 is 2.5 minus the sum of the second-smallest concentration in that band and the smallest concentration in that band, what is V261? -85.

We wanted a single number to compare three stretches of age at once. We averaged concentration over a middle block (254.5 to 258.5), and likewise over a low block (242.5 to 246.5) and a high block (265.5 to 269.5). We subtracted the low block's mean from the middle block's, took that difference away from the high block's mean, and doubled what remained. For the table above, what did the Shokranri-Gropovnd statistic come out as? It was 81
